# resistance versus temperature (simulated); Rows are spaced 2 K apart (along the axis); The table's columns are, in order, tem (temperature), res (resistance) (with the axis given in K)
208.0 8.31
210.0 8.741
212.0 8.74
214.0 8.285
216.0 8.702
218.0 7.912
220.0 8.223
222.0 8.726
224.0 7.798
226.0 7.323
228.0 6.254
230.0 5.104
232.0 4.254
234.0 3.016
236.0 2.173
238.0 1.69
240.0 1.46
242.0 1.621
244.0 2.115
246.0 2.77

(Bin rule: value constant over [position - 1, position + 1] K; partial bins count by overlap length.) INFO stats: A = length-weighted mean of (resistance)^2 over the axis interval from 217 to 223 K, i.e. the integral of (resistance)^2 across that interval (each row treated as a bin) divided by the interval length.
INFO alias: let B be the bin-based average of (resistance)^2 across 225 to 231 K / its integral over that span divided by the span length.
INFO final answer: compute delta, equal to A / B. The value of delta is 1.7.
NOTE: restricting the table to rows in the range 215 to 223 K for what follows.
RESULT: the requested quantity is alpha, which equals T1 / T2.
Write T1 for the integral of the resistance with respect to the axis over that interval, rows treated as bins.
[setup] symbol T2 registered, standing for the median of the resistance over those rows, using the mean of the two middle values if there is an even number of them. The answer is 7.93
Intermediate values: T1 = 67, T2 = 8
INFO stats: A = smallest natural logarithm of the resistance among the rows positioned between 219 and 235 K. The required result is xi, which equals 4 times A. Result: 4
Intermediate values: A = 1.1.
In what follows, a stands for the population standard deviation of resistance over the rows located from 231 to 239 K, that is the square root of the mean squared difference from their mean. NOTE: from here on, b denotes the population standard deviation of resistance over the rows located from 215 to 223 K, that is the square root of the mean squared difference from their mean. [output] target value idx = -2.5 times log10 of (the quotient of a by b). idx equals -1.1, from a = 1.0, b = 0.34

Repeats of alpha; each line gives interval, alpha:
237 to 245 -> 8.32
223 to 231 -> 7.80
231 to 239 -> 8.58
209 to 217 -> 7.90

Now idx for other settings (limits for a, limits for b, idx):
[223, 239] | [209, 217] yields -2.6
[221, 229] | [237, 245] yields -1.4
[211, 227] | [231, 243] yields 0.8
